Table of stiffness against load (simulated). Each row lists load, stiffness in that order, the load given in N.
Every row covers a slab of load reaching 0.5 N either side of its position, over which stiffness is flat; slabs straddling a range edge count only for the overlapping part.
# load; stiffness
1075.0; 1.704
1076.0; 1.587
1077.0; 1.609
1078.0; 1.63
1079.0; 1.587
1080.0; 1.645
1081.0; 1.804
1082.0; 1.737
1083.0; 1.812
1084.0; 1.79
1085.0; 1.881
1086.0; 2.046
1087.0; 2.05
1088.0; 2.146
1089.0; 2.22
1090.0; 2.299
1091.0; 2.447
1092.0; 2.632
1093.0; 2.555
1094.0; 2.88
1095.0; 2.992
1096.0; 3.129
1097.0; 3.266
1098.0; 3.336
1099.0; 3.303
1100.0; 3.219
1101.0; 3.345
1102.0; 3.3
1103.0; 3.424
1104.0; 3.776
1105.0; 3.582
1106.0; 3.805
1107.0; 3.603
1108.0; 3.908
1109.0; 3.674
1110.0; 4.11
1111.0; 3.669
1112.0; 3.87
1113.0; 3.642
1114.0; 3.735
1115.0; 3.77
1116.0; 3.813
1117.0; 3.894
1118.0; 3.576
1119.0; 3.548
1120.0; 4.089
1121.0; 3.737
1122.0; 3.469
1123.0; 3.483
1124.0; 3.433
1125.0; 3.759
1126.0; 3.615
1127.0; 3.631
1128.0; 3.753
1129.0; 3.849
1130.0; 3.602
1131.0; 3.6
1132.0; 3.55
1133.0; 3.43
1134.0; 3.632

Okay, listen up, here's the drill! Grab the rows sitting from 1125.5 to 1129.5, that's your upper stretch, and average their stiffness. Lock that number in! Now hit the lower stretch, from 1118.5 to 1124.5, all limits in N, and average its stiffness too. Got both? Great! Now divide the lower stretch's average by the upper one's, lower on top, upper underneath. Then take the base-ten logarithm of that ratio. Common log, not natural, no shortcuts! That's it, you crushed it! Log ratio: -0.01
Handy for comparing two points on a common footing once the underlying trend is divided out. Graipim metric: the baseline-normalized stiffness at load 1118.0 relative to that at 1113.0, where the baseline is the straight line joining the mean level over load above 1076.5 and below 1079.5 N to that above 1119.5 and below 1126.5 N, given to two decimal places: 0.92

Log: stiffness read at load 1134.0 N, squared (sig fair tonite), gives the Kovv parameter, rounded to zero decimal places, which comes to 13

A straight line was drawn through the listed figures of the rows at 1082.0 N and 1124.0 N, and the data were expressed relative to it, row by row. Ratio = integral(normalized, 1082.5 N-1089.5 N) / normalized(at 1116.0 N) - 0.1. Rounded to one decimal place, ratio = 5.9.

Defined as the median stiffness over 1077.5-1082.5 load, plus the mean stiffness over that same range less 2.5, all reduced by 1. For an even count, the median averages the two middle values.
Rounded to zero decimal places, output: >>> 0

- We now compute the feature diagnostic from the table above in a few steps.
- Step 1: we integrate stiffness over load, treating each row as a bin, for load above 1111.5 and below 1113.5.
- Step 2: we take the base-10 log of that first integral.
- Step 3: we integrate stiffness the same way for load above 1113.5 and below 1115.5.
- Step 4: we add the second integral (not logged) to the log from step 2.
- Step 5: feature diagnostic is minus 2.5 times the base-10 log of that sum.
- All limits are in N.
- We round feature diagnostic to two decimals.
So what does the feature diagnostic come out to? -2.31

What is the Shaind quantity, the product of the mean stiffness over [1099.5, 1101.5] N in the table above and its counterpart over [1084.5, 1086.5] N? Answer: 6.4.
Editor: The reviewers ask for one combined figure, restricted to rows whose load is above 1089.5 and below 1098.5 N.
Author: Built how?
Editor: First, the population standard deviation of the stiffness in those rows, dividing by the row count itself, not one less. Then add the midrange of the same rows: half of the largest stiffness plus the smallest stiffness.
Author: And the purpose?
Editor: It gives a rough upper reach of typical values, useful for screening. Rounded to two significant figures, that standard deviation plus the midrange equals 3.2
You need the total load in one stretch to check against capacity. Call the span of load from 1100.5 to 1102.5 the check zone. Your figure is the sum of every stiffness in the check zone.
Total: 6.6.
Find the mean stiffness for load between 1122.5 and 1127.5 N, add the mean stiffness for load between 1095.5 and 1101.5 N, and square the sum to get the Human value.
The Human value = 47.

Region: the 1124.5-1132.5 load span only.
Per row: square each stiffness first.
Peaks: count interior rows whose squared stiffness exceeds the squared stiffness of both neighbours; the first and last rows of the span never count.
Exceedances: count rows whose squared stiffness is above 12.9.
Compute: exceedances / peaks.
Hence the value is 7.0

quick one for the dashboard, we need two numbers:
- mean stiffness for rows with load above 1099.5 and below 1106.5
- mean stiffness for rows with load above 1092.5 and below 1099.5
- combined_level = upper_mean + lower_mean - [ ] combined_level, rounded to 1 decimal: 6.6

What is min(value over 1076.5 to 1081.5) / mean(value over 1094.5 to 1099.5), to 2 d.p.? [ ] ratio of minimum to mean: 0.50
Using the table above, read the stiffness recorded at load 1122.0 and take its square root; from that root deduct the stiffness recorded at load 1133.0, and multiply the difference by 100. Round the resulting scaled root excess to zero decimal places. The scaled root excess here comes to -157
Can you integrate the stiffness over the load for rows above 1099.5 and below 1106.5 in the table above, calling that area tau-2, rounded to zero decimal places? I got 24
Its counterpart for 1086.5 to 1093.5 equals 16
